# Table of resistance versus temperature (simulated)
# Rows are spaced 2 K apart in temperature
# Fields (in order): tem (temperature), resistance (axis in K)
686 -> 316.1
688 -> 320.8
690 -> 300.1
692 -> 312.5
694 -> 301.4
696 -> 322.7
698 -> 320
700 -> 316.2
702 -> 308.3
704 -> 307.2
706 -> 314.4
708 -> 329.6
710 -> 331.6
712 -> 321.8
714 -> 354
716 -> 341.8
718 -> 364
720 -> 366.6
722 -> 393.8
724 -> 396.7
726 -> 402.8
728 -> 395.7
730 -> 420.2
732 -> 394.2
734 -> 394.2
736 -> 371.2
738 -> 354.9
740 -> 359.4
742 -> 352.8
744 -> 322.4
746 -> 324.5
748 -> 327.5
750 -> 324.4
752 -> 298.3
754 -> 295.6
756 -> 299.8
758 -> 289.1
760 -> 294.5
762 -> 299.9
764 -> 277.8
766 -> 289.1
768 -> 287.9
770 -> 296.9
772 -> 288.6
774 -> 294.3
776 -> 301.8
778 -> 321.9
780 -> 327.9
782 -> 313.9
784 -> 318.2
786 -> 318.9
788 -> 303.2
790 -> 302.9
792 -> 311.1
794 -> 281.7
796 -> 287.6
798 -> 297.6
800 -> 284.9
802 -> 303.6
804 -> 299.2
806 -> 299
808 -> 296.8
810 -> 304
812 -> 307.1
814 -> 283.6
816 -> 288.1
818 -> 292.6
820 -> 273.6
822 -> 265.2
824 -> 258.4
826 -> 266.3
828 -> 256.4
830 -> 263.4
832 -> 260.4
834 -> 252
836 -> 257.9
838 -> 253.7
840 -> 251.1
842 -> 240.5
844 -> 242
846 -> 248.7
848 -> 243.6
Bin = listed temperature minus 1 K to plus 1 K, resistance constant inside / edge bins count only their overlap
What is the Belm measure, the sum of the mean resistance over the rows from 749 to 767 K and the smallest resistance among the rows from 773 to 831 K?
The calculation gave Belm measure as 553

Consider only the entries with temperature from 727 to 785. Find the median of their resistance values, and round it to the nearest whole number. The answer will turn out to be 318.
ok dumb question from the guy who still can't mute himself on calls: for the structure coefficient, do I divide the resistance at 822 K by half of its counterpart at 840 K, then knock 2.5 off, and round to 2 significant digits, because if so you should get -0.39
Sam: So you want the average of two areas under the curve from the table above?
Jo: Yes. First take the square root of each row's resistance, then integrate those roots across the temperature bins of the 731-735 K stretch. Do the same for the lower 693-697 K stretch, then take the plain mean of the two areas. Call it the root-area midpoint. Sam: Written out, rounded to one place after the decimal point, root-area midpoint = 75.0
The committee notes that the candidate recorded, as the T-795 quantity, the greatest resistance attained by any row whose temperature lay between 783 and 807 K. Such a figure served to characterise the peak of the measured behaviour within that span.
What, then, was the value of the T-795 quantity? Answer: 318.9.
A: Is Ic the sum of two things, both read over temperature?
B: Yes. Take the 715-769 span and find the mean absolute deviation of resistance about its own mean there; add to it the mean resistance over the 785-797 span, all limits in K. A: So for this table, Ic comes 339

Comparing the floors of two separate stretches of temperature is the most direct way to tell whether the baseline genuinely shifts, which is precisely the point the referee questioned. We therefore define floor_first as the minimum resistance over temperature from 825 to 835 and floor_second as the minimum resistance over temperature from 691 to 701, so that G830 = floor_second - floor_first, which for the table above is 49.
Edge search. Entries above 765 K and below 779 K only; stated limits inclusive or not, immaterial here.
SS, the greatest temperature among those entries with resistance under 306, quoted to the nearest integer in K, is 776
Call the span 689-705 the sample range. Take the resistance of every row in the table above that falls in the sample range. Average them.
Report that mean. 311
